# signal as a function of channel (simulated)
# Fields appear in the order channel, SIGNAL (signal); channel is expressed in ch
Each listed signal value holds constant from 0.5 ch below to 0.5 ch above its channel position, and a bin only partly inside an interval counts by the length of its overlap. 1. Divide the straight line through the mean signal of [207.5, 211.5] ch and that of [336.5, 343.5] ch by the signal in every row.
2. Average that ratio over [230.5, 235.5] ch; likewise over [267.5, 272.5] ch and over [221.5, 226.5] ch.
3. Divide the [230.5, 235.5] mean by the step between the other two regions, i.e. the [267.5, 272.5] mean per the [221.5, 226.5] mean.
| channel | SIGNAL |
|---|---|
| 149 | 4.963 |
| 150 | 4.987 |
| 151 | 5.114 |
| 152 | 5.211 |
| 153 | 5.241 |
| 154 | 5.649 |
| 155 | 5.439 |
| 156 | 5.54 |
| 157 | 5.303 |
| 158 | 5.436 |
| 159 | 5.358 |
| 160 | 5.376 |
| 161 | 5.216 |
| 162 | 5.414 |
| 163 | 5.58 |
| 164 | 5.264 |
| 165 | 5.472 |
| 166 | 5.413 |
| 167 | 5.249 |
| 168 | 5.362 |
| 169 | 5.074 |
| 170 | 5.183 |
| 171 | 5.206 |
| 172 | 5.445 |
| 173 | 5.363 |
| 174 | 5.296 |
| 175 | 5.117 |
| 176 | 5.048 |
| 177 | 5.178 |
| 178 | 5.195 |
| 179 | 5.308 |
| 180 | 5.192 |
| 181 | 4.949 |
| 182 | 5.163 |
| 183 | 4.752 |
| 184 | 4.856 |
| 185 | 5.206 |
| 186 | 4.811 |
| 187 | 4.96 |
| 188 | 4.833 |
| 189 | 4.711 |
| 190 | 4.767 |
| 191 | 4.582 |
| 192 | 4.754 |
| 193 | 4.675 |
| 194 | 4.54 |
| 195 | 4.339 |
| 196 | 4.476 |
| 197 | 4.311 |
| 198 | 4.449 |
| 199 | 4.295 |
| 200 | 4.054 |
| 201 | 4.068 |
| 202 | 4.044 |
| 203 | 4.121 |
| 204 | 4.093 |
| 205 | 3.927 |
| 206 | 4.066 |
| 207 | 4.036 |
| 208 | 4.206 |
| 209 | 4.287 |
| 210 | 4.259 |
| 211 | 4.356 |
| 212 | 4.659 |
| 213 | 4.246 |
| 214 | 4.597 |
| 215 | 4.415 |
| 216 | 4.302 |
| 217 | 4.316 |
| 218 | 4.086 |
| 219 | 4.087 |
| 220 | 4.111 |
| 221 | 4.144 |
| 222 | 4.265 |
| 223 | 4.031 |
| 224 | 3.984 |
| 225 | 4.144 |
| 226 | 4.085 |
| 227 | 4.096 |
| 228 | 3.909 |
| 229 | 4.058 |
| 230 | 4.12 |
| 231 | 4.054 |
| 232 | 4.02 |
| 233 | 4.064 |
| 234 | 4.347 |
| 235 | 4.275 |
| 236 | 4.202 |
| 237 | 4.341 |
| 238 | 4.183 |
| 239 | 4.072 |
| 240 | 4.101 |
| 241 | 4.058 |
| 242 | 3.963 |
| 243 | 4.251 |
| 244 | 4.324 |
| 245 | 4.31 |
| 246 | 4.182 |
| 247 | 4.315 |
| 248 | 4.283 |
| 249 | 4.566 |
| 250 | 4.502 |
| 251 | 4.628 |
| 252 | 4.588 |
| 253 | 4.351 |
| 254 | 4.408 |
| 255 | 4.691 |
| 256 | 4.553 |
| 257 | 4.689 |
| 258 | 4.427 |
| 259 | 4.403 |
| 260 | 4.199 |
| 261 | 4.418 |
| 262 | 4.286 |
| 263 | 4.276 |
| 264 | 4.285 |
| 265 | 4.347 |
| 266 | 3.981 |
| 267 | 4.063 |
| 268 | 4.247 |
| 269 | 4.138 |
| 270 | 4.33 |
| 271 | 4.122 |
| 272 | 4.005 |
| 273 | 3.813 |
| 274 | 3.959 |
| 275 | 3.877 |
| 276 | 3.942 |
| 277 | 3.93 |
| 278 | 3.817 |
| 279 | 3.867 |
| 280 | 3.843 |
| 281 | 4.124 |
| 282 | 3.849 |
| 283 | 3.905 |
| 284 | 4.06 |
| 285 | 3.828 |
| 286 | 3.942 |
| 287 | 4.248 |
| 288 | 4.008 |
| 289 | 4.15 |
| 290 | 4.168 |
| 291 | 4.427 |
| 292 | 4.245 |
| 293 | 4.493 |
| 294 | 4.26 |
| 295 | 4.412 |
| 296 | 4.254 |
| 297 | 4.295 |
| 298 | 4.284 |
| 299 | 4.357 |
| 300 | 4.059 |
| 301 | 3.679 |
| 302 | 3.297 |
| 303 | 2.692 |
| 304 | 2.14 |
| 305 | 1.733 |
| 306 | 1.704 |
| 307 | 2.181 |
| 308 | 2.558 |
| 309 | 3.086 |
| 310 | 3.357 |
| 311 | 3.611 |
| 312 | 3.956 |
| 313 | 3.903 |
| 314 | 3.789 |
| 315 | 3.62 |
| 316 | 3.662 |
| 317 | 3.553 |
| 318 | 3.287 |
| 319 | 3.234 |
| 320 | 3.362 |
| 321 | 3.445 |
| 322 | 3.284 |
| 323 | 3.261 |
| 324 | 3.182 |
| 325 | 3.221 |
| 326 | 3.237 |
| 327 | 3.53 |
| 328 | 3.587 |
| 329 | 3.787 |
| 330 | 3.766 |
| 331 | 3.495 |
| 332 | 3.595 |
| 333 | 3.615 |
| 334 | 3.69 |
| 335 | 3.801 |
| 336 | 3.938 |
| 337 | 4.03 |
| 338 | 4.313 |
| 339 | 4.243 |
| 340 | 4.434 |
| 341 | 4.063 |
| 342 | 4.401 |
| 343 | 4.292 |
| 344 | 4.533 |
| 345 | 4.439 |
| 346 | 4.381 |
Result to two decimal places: 1.05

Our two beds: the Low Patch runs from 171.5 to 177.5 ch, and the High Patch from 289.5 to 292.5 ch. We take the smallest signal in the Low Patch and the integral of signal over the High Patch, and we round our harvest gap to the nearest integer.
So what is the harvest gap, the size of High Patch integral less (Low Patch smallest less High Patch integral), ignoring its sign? 21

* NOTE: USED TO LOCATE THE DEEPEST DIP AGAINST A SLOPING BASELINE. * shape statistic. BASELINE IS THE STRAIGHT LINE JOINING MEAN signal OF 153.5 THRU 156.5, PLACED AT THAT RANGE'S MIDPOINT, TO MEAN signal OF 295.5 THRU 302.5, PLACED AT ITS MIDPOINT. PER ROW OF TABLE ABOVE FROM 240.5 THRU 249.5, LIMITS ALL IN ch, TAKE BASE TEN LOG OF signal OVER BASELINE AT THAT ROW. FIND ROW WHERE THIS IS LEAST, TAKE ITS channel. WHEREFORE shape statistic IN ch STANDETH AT 242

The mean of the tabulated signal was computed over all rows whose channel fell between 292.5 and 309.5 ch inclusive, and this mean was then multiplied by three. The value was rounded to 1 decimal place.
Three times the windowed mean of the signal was 10.1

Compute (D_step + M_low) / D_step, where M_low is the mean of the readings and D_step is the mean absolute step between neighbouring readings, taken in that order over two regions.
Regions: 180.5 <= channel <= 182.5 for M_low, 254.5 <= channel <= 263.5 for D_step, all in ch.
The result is 37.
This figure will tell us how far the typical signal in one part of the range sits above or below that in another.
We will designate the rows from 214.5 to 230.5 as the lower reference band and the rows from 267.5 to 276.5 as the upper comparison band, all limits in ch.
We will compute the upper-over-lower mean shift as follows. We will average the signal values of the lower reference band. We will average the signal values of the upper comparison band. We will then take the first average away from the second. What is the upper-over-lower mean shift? -0.1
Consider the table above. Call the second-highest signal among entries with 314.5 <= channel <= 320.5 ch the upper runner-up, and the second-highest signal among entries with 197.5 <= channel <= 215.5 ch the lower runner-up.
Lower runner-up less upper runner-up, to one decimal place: 1.0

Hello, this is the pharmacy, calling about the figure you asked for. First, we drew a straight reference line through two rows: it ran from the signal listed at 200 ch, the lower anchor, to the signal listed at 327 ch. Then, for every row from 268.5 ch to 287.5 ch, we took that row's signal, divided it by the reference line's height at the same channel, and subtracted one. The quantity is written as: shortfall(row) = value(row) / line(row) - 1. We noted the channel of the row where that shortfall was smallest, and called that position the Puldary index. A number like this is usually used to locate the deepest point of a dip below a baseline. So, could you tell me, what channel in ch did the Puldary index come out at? 273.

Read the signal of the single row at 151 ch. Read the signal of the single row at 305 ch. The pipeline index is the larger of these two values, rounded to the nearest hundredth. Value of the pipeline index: 5.11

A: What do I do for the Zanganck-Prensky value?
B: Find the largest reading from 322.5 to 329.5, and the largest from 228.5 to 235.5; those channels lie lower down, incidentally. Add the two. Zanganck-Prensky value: 8.1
